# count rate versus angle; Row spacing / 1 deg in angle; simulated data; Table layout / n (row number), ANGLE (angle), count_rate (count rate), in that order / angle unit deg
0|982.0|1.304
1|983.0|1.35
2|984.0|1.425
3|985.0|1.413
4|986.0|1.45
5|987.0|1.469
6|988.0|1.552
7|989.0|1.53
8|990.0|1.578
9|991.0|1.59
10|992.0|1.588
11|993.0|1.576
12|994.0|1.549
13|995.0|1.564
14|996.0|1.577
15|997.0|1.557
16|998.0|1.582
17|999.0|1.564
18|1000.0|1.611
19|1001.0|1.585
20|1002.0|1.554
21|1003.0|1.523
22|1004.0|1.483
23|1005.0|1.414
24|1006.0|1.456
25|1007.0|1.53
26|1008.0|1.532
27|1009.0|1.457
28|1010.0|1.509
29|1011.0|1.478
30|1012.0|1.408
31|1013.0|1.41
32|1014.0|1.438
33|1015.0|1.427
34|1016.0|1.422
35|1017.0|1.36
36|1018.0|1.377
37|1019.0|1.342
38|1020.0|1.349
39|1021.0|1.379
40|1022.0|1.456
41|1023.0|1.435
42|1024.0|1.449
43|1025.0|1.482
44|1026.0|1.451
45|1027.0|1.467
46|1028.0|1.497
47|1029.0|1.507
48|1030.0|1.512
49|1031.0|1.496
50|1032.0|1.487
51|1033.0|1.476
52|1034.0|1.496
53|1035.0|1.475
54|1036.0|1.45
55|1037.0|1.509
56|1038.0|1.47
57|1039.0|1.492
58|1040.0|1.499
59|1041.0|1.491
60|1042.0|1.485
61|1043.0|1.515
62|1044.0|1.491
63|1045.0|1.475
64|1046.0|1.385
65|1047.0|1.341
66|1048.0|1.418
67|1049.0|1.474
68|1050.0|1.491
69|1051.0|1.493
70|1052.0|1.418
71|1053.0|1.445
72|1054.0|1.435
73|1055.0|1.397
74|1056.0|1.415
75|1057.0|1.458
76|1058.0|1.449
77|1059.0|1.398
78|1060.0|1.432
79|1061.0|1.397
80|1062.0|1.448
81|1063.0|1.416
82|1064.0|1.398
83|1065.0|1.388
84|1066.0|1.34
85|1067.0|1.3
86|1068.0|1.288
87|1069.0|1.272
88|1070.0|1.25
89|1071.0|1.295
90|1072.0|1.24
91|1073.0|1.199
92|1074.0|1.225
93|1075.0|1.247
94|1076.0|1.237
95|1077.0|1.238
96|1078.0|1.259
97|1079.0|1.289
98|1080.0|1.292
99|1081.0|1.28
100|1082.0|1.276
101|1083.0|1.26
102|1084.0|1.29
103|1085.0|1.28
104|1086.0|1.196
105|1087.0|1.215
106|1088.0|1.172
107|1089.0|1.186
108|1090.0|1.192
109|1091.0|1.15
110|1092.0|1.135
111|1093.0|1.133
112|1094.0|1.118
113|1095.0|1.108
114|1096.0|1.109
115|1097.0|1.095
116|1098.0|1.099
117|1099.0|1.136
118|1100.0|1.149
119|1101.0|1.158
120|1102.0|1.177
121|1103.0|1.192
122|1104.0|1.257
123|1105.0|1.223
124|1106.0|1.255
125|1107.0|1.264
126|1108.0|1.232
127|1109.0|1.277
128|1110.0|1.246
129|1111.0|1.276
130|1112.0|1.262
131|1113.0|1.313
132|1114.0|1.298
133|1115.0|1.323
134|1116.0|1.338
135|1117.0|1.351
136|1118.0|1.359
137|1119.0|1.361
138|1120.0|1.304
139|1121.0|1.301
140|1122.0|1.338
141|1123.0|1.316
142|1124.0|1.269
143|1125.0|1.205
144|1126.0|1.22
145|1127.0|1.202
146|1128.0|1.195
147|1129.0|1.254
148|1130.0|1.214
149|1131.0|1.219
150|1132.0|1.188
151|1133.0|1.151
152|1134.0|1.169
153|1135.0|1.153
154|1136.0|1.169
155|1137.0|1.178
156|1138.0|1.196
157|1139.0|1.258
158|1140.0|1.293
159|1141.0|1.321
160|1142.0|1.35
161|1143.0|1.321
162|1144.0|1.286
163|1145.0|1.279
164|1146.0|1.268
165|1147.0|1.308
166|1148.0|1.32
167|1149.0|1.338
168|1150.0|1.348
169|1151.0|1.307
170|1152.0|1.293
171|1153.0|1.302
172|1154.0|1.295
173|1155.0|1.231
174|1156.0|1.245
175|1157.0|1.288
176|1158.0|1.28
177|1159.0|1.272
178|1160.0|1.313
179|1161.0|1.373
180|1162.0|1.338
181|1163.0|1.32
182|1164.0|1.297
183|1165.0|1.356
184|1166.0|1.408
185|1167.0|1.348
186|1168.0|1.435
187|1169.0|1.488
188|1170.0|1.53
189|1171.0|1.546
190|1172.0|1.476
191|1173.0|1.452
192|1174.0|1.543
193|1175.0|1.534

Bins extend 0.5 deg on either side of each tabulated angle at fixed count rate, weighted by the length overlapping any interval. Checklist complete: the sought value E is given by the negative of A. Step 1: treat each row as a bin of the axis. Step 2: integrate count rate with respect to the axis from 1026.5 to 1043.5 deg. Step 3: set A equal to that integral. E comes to -25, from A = 25.3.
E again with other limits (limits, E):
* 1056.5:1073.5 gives -23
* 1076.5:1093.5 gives -21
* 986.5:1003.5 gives -27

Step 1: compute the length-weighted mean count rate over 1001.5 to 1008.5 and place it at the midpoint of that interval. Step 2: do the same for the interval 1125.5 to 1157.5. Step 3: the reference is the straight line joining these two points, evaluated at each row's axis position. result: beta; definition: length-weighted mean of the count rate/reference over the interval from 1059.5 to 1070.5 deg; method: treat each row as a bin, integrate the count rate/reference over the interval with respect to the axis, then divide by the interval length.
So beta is 0.98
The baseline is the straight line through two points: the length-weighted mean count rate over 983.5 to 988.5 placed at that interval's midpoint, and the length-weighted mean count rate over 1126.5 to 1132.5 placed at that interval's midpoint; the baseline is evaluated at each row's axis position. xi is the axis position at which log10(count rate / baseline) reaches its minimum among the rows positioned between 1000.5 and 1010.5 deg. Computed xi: 1005.0 deg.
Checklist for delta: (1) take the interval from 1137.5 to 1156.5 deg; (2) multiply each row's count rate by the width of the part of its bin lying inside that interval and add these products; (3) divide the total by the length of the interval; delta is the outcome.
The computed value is 1.29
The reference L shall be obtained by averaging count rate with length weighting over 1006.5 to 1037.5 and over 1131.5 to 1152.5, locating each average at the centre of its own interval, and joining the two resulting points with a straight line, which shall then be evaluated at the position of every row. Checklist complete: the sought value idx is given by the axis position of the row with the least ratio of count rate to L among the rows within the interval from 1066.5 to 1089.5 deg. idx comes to 1088.0 deg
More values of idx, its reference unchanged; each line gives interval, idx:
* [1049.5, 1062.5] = 1055.0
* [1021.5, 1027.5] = 1023.0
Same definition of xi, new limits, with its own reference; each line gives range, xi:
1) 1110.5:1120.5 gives 1112.0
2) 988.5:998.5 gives 989.0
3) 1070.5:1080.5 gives 1073.0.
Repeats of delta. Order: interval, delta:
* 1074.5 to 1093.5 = 1.23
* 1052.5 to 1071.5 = 1.38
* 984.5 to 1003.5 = 1.55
